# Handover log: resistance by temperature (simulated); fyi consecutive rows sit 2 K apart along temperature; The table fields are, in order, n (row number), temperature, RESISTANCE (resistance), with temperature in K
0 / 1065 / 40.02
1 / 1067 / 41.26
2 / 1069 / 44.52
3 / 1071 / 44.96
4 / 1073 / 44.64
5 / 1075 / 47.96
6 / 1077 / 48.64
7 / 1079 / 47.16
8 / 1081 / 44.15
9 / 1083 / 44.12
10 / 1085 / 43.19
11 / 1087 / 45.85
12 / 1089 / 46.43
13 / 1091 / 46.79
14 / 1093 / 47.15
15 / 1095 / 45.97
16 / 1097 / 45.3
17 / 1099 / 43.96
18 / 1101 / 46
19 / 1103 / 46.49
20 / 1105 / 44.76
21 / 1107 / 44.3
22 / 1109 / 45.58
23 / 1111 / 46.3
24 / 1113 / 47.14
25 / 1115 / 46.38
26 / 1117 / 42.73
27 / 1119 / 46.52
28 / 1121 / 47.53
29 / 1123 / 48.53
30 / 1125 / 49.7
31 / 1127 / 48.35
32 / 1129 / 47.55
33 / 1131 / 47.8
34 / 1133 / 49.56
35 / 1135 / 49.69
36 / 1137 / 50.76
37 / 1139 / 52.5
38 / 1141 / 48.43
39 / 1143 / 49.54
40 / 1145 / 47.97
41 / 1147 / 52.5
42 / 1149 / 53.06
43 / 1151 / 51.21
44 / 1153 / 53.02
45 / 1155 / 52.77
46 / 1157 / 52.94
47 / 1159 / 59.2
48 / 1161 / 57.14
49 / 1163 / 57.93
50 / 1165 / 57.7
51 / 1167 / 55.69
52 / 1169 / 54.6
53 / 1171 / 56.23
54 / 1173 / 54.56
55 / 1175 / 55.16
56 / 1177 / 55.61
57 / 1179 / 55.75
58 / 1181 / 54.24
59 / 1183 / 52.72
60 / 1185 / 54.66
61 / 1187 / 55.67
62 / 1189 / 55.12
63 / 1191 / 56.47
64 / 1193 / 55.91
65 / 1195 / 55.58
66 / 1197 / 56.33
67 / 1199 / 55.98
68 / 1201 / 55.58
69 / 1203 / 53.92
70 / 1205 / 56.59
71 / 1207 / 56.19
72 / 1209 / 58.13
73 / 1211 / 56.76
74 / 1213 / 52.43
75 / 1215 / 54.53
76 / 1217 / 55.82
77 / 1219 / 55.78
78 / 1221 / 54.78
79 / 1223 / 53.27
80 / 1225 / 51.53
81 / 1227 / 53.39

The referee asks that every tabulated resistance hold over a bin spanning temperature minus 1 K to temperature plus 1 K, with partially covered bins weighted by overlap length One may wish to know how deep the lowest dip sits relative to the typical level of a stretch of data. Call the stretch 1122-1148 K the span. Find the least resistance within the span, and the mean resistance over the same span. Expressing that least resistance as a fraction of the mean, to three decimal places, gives 0.962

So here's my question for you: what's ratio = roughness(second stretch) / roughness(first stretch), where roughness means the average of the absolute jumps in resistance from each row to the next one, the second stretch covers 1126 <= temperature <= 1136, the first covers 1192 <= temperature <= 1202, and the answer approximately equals 1.6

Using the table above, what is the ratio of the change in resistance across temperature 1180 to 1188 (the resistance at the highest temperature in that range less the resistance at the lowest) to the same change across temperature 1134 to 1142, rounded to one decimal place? -1.1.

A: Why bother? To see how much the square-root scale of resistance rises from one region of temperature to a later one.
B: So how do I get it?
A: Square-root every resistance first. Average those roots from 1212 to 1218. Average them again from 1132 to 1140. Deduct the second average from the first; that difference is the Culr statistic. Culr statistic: 0.3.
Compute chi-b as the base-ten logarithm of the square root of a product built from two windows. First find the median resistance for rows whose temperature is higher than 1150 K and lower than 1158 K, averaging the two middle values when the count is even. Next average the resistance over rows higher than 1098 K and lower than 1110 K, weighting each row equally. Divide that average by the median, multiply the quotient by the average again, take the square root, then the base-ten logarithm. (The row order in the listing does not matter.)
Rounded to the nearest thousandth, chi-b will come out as 0.793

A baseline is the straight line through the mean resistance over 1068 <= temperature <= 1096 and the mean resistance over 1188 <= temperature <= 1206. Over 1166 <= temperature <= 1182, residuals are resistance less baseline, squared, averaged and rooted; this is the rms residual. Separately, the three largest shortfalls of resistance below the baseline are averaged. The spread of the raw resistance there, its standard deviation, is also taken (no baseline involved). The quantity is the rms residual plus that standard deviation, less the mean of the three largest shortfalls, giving 3.1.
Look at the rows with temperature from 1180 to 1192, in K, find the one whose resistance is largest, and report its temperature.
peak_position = 1191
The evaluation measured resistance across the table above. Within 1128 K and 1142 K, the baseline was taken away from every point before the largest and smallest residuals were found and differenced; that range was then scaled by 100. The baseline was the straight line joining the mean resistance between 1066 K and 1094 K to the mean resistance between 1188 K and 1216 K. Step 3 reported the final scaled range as 424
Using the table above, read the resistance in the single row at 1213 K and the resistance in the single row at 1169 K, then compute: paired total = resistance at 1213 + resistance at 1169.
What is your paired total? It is 107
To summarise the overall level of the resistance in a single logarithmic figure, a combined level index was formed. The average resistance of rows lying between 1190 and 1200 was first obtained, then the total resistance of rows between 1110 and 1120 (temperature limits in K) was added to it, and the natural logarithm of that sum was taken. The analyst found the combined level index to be 5.65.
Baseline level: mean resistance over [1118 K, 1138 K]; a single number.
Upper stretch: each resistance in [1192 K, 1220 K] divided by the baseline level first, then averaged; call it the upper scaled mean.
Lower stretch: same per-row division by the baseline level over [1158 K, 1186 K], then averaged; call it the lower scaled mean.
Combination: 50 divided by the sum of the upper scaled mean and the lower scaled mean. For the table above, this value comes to 21.80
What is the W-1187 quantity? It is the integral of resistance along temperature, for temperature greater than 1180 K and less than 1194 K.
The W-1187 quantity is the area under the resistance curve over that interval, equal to 770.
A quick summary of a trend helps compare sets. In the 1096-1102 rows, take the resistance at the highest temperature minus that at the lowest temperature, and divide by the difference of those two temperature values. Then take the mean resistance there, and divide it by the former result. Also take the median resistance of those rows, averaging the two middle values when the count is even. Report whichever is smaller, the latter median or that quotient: 45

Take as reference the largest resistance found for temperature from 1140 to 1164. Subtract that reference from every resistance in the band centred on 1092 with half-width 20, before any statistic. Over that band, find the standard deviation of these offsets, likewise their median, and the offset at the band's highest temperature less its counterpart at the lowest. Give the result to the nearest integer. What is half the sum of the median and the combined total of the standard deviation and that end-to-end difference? -5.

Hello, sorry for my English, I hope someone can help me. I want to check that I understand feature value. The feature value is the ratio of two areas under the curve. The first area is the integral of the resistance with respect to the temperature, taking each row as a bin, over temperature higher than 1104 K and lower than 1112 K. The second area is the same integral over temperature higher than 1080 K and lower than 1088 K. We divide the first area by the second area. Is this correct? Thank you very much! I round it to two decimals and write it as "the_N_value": 1.02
